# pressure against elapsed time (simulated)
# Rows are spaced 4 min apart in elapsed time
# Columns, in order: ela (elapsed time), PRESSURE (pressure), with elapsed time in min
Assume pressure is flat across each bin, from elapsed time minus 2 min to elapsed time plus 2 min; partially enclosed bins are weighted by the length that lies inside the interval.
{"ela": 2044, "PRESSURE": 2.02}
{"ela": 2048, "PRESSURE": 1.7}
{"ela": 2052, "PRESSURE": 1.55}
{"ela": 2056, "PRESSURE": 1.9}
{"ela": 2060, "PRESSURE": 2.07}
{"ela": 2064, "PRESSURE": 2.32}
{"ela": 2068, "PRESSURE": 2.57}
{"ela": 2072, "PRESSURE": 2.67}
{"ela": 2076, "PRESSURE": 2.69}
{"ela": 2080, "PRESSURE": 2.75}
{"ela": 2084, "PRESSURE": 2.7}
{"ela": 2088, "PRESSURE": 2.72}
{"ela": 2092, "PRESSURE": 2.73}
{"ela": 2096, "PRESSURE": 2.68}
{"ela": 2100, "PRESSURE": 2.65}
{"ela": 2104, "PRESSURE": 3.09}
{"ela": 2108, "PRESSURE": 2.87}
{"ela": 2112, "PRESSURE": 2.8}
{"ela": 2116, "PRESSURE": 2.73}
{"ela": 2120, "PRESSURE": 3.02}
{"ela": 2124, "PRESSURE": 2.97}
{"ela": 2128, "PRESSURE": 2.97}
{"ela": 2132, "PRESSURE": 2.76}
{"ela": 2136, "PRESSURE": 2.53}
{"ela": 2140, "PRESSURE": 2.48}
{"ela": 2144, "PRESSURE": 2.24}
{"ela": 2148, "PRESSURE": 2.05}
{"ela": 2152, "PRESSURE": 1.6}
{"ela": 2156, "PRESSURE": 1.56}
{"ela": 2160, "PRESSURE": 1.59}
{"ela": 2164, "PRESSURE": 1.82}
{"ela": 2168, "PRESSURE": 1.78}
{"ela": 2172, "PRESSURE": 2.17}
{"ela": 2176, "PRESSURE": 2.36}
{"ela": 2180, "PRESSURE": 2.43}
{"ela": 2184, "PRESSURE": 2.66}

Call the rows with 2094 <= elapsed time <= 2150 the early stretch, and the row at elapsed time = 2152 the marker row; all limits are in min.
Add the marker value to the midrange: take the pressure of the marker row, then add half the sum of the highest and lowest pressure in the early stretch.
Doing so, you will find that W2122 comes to 4.2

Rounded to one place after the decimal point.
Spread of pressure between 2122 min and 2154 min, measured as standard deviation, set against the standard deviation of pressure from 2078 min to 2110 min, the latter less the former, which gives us -0.3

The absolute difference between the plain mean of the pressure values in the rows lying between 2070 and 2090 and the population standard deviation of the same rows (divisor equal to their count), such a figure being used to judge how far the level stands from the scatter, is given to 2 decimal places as 2.68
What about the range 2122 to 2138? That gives 2.63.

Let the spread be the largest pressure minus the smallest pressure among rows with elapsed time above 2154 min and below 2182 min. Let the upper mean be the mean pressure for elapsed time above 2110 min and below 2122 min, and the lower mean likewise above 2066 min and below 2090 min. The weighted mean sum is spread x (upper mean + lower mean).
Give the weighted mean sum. 4.8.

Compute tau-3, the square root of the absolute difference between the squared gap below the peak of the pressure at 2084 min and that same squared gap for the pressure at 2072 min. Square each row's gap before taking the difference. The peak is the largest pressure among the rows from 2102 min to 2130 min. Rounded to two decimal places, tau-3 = 0.16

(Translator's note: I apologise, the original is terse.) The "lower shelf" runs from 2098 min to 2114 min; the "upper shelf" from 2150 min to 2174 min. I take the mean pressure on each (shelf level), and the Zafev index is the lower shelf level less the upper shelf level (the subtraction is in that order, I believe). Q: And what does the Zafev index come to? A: 1.1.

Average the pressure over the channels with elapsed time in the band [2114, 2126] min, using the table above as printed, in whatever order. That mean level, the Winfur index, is 2.91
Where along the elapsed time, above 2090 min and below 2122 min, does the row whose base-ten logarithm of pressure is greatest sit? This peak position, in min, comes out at 2104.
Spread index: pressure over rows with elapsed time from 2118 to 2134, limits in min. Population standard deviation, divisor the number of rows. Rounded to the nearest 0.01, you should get 0.10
